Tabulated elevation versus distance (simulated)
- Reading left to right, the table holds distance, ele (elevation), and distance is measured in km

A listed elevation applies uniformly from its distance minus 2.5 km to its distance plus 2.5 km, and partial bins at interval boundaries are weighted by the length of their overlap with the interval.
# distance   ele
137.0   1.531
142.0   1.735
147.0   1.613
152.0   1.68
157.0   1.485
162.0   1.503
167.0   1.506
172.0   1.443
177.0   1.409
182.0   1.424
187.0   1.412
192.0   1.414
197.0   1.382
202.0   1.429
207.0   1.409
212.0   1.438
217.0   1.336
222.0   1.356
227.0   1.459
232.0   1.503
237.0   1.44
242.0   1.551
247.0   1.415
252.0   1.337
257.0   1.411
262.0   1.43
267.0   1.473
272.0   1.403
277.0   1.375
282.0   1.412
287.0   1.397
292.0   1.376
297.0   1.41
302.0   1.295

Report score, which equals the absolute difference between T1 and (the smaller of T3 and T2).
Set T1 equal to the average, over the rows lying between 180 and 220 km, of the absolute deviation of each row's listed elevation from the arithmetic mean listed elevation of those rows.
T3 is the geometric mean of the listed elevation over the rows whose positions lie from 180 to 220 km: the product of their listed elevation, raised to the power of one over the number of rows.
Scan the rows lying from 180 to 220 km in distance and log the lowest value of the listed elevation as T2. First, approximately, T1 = 0.02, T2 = 1.336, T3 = 1.41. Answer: 1.313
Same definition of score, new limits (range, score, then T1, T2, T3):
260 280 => 1.344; 0.03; 1.375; 1.42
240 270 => 1.286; 0.05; 1.337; 1.43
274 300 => 1.360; 0.01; 1.375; 1.39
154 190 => 1.372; 0.04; 1.409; 1.45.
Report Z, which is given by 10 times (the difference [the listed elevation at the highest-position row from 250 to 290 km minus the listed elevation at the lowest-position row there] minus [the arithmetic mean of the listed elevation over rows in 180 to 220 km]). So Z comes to -13.5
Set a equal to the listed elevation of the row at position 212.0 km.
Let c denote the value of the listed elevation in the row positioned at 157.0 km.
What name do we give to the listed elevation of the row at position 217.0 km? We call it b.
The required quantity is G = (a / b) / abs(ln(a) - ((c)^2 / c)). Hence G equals 0.96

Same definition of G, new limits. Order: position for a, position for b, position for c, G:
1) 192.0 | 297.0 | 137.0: 0.85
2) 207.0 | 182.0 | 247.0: 0.92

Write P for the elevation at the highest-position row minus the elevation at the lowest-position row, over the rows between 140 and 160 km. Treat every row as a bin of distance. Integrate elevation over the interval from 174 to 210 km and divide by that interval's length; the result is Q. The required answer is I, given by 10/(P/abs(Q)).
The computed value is -56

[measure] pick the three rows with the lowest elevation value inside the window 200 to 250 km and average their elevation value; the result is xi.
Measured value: 1.37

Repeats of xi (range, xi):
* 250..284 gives 1.37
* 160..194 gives 1.41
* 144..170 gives 1.50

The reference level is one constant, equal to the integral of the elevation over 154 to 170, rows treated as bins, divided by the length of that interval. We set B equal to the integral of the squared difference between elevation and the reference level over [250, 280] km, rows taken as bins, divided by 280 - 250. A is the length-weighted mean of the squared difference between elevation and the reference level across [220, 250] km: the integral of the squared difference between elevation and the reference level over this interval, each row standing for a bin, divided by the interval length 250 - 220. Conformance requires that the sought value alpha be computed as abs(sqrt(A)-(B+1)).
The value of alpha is 0.932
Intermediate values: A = 0.006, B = 0.0109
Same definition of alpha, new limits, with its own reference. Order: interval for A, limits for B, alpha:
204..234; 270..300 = 0.909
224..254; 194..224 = 0.929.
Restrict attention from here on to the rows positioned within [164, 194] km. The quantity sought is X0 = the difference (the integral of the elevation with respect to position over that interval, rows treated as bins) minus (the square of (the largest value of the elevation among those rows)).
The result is 40.8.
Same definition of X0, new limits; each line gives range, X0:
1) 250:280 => 40.0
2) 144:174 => 43.5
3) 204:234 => 40.2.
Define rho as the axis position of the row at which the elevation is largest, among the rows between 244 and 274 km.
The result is 267.0 km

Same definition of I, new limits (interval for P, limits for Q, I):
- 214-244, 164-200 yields 66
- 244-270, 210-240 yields 245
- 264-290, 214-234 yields -186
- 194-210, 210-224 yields 509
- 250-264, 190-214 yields 152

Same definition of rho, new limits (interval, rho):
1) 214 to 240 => 232.0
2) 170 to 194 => 172.0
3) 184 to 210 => 202.0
